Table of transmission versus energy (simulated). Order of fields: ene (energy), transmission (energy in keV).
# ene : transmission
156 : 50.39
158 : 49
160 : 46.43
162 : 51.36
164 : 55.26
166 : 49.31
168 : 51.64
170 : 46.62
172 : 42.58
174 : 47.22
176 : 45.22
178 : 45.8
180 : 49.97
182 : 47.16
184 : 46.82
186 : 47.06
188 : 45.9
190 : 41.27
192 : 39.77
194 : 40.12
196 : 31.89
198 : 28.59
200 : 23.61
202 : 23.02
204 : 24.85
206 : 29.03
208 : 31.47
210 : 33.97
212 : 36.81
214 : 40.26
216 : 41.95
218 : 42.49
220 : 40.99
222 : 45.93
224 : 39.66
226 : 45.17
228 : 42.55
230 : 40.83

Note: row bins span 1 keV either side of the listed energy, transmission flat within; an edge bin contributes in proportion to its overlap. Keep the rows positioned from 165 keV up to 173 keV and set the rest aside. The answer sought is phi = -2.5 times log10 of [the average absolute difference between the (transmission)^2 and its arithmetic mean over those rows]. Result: -6.11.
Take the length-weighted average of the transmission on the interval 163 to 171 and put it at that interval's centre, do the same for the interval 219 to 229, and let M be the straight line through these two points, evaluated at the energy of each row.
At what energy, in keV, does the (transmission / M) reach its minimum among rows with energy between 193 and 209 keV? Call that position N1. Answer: 202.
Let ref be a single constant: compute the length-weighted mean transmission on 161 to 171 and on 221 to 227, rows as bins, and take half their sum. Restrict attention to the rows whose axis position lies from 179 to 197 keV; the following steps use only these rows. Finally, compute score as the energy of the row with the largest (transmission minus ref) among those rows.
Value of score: 180 keV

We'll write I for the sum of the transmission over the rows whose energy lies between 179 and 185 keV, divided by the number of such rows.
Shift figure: 48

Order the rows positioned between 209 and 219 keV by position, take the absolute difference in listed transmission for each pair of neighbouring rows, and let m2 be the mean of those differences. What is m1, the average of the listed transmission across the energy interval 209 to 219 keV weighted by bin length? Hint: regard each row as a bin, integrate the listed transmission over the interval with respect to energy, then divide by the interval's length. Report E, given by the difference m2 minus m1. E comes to -37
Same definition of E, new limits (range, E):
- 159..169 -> -47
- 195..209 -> -25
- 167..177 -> -43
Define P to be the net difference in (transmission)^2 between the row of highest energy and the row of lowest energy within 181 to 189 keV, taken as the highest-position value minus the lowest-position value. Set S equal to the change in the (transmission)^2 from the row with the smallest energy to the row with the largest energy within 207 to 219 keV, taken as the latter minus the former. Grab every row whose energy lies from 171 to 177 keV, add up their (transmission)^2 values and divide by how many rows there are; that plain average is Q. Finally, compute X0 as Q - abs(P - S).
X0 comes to 1097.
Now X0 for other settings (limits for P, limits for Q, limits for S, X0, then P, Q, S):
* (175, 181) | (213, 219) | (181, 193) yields 634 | 452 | 1729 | -642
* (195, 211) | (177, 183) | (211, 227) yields 1725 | 137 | 2273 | 685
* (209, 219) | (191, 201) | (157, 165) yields 1115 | 651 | 1117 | 653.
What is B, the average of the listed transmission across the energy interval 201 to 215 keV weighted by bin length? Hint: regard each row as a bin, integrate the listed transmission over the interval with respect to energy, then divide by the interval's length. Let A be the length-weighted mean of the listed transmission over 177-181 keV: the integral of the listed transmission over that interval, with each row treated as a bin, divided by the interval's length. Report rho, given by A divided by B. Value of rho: 1.53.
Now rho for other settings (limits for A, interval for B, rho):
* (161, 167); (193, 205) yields 1.81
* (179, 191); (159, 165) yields 0.91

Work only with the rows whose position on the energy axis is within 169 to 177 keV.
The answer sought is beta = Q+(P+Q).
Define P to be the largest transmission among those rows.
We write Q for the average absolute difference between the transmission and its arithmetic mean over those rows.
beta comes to 50.2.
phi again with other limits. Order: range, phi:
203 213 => -5.81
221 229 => -5.71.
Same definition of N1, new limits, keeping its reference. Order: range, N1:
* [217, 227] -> 224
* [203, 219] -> 204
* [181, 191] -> 190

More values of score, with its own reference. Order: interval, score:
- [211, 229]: 222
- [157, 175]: 164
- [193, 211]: 194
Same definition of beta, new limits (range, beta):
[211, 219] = 46.2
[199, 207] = 32.9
